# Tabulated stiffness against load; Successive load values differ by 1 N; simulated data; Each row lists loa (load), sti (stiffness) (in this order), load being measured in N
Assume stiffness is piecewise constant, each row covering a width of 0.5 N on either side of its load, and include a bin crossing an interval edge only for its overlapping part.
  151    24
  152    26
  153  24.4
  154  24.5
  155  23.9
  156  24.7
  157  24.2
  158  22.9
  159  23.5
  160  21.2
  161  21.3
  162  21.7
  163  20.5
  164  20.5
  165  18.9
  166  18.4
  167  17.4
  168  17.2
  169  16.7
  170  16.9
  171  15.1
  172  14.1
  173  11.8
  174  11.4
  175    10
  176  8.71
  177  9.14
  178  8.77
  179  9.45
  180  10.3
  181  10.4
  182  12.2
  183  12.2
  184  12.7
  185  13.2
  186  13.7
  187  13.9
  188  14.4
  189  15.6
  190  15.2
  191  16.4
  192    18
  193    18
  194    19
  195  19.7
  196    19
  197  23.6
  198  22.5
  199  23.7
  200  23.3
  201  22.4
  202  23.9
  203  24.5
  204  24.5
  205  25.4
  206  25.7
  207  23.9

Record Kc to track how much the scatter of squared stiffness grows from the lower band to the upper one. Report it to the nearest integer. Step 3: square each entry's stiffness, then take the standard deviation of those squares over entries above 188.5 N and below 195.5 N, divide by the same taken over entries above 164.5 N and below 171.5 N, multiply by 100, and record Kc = 142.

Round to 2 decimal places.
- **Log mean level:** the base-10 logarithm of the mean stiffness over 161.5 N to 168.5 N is 1.28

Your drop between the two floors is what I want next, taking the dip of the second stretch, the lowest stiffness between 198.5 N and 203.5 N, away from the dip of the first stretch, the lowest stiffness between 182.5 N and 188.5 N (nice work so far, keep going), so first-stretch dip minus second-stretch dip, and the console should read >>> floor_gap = -10.2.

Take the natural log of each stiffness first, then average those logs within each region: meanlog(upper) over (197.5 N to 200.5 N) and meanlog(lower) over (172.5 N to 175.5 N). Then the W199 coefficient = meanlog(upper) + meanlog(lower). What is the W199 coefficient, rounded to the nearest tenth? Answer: 5.5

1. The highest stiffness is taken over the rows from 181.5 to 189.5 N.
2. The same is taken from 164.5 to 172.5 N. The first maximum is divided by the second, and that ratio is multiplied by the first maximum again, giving 13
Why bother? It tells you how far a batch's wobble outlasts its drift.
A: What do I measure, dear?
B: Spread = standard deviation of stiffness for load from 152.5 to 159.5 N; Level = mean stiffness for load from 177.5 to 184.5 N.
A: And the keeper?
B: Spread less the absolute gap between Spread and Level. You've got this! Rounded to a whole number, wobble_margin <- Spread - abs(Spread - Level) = -10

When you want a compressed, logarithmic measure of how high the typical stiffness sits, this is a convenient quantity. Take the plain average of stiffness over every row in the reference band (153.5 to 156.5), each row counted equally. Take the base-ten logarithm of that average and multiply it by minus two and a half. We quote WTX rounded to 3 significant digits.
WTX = -3.47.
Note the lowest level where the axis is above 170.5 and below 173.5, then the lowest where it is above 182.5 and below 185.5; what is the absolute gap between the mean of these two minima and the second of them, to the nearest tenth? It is 0.2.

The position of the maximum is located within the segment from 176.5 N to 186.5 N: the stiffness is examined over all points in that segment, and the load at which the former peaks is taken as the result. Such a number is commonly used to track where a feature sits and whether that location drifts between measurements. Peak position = 186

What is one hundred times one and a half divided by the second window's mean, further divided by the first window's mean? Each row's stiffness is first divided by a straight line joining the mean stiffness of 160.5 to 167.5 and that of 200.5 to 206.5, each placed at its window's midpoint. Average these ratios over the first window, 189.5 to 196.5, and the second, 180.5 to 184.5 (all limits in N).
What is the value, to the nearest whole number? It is 360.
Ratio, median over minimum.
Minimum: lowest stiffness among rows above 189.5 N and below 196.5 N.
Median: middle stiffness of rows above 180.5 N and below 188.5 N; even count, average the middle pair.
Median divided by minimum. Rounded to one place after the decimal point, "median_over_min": 0.9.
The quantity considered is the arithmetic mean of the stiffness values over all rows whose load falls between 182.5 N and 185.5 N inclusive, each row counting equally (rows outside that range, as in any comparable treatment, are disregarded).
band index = 13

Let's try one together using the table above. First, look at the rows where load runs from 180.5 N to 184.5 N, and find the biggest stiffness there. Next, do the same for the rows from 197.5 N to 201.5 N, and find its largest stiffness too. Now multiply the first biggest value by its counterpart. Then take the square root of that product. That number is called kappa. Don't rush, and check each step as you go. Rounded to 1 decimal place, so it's 17.3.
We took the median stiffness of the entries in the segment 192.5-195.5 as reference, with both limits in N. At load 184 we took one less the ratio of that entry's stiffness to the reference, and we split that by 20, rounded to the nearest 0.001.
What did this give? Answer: 0.017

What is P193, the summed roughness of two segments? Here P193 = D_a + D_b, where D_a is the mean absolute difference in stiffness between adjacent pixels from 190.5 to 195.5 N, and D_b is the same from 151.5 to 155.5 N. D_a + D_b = 1.59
